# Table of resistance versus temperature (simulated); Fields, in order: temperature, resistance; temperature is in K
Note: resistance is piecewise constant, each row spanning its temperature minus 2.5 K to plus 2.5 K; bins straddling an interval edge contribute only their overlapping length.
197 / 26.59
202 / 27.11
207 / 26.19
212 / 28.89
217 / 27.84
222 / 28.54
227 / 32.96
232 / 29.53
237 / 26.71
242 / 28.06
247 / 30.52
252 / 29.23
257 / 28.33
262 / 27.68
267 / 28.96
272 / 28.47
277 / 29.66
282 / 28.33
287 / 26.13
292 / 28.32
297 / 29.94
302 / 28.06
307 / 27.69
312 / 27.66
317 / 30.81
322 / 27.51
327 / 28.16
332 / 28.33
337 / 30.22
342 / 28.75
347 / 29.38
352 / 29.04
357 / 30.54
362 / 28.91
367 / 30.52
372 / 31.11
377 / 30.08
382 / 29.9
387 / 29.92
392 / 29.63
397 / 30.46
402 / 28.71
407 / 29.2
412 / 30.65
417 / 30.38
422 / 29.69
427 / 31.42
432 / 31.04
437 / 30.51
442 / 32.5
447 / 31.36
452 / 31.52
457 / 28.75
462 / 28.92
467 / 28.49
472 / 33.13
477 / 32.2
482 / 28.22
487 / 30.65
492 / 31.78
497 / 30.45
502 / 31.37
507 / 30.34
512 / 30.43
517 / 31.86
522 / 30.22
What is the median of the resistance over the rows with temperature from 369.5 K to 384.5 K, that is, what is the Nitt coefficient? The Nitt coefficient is 30.1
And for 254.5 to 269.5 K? 28.3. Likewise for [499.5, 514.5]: 30.4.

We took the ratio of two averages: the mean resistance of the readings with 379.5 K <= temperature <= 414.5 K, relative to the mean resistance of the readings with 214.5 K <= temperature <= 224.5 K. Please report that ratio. 1.056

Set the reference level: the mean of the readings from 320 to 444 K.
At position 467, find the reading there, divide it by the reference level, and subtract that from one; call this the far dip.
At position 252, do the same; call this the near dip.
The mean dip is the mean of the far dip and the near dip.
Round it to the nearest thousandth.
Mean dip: 0.034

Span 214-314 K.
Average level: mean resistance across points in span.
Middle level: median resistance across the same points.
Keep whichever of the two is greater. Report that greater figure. 28.6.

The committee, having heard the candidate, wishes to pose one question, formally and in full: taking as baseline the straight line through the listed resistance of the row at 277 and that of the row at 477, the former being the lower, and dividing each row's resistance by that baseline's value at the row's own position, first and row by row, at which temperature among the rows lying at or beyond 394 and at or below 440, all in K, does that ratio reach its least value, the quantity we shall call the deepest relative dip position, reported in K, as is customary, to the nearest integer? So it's 402 K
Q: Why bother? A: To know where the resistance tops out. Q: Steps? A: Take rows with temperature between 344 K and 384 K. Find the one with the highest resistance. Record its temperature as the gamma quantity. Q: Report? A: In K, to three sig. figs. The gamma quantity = 372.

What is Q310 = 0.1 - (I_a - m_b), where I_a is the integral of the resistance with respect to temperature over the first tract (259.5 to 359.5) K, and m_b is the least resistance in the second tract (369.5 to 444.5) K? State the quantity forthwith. -2839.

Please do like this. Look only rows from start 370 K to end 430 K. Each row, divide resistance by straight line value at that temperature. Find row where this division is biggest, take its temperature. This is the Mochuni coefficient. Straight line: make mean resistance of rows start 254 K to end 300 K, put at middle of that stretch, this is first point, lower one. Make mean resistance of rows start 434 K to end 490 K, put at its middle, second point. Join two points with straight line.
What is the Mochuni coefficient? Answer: 372 K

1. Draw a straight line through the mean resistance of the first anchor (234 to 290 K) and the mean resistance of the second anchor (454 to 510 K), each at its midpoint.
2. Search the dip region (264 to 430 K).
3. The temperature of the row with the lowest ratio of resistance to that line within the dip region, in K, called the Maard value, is 287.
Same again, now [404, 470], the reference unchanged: 467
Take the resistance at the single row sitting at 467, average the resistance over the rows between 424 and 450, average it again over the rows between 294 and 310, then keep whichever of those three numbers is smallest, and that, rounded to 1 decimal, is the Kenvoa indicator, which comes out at 28.5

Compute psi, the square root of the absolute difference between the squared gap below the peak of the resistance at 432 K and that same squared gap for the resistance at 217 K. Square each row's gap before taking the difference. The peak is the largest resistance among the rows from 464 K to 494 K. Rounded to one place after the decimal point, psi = 4.9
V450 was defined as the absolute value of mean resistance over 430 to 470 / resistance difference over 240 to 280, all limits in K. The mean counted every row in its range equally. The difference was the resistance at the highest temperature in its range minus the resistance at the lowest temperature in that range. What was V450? 19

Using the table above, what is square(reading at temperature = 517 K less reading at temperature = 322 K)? 19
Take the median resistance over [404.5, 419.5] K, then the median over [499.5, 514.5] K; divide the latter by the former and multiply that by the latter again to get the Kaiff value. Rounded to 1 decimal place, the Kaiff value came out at 30.5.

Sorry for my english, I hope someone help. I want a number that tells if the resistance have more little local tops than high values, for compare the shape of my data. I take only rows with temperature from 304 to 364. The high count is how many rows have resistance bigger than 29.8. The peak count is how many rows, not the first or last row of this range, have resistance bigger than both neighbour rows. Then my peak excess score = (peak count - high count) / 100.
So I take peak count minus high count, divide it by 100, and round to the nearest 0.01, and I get 0.01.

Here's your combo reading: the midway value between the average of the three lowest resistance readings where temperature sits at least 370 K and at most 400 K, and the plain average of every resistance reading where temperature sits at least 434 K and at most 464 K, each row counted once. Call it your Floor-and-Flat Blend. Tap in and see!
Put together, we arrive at 30.2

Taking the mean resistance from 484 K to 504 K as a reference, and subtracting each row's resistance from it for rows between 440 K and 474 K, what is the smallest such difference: -2.1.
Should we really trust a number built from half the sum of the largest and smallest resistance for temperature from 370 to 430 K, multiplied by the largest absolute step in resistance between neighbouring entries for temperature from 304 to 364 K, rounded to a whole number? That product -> 99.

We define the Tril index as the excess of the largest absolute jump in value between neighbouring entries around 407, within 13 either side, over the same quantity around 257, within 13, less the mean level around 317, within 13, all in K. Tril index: -27.9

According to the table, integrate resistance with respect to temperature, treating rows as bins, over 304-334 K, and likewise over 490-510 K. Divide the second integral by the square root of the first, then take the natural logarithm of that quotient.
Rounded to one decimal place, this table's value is 3.1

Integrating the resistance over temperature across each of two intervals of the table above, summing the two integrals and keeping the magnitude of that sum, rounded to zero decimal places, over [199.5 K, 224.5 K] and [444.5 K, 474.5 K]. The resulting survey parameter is 1604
